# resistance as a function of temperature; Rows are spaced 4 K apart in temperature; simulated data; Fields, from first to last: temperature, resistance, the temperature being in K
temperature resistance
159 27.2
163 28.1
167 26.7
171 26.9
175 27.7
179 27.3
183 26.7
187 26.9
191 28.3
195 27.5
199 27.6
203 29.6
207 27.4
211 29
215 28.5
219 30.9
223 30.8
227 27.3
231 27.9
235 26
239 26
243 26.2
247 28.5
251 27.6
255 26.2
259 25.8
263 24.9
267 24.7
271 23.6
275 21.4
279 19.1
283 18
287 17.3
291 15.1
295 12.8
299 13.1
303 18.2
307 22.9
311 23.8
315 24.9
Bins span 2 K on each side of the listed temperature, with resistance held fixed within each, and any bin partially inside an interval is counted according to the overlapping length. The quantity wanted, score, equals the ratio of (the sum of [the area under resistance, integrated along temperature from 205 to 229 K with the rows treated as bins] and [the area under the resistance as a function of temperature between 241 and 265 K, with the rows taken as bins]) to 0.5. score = 2665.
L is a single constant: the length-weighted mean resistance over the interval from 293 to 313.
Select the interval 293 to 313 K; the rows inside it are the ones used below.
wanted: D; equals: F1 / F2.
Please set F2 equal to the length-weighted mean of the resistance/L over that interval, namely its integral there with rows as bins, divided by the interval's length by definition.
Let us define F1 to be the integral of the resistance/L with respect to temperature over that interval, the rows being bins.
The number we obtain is 20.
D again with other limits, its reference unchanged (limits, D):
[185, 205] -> 20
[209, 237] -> 28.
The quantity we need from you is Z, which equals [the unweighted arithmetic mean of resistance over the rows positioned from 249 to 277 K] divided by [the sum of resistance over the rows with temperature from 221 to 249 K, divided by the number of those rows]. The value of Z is 0.90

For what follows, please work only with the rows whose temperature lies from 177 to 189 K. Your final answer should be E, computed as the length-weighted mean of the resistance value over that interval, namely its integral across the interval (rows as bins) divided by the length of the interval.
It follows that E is 27.0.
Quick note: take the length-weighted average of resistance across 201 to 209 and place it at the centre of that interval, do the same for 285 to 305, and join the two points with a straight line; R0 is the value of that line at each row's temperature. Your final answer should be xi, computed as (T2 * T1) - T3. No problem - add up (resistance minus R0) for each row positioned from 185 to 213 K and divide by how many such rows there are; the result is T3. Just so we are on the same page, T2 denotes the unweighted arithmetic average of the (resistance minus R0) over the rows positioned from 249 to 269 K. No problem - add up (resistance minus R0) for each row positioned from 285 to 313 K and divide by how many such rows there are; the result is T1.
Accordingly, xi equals 17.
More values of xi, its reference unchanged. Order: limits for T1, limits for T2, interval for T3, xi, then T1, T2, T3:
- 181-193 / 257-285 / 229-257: -18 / -4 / 4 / 4.0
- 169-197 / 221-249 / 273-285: -17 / -4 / 3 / 1.9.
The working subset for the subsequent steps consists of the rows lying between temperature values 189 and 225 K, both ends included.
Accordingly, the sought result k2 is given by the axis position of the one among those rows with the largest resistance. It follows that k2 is 219 K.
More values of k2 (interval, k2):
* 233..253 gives 247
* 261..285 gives 263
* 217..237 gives 219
